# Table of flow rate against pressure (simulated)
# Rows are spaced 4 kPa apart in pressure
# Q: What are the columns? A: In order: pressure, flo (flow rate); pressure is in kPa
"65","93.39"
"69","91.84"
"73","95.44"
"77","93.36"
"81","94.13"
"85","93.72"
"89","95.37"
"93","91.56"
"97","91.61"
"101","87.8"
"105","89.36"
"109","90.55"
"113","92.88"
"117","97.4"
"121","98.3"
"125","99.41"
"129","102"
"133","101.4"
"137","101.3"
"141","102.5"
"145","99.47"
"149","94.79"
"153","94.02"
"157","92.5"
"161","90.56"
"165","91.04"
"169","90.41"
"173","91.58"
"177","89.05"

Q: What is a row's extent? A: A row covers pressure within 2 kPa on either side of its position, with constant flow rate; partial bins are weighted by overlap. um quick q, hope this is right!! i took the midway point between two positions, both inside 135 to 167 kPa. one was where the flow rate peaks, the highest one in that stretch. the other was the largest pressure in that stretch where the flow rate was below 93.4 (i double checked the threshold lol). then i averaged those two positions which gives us 153 kPa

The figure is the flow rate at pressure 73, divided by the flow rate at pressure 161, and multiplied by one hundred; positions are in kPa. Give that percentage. 105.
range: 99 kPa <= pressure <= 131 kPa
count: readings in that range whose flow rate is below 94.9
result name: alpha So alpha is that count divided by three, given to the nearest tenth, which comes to 1.3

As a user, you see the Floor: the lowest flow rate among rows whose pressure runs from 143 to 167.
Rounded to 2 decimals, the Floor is 90.56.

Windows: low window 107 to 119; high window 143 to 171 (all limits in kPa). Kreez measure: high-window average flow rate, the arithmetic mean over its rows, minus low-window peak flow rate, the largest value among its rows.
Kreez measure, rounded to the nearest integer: -4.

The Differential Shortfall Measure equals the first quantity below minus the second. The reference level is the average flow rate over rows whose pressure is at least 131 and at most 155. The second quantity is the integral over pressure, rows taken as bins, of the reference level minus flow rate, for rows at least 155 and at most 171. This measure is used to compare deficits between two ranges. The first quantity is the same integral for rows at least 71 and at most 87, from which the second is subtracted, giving -49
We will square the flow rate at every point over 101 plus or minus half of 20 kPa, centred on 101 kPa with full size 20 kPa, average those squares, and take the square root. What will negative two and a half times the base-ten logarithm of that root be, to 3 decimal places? -4.888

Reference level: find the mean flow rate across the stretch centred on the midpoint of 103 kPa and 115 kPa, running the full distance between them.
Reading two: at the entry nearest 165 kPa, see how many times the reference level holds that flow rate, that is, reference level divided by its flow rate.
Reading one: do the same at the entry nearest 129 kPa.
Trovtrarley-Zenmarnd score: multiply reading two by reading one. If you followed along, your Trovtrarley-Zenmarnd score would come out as 0.89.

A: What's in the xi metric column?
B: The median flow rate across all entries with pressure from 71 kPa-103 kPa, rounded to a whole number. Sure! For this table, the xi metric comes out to 94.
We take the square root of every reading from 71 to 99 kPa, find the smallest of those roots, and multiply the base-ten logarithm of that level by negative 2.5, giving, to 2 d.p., -2.45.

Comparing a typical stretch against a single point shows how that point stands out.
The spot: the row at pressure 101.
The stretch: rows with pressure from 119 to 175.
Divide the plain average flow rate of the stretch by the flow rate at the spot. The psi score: 1.10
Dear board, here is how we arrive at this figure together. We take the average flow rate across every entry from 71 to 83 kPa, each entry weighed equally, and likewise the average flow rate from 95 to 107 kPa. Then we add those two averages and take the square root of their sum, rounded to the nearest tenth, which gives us 13.6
